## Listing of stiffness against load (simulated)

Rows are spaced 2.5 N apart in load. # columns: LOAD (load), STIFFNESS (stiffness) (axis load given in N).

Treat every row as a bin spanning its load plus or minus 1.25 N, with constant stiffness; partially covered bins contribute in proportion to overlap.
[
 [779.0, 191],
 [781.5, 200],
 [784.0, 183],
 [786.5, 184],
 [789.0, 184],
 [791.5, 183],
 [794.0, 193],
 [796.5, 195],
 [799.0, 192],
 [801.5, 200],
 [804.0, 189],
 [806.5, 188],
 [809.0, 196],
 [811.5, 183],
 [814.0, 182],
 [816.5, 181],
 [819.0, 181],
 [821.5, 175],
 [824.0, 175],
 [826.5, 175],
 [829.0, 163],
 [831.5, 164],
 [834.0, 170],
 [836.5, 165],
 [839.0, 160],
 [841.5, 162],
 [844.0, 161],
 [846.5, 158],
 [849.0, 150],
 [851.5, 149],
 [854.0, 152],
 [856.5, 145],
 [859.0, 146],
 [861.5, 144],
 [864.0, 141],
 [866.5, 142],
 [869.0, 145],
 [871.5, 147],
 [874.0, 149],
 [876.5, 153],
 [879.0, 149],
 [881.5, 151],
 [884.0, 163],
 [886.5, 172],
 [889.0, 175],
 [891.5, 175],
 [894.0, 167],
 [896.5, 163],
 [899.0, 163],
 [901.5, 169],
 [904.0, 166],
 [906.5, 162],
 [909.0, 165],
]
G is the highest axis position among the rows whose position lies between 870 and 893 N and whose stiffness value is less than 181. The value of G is 891.5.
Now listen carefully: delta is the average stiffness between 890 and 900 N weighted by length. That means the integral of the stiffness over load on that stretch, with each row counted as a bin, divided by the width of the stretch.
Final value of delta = 167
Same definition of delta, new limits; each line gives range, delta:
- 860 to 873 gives 144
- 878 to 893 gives 164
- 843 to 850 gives 156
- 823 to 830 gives 171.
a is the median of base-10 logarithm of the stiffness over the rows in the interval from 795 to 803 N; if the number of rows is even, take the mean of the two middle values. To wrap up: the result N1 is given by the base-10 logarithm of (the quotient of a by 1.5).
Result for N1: 0.184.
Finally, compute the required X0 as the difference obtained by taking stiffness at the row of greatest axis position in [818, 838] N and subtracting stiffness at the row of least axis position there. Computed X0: -16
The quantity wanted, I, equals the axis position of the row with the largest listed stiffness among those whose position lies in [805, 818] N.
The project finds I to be 809.0 N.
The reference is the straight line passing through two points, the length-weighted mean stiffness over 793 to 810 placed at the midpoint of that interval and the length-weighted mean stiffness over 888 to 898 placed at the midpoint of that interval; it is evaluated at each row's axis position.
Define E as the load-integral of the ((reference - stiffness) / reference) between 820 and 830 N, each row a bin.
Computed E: 0.8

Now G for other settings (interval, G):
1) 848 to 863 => 861.5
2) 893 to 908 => 906.5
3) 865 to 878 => 876.5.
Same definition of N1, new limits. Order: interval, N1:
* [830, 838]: 0.170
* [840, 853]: 0.166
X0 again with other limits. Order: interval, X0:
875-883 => -2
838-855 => -8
